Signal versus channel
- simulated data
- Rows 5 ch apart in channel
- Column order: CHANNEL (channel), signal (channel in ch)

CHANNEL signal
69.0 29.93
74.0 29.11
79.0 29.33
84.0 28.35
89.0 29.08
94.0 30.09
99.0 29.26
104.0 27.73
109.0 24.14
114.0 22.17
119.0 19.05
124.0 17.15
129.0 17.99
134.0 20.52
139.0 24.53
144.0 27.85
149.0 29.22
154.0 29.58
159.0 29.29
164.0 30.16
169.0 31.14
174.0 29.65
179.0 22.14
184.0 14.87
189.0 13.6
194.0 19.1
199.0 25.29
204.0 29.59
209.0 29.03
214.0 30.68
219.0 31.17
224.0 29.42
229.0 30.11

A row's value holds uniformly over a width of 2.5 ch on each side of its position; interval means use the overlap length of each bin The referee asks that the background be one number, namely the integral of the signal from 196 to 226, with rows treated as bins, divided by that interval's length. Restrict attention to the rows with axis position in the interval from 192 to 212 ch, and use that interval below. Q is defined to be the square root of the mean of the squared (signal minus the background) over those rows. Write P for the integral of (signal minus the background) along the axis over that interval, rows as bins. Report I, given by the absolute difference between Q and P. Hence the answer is 65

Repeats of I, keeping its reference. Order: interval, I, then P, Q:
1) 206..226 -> 20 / 21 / 1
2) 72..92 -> 1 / -1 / 0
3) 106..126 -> 171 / -163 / 9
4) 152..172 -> 19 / 20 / 1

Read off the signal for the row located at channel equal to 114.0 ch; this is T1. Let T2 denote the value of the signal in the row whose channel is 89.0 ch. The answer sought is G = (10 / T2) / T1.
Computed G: 0.0155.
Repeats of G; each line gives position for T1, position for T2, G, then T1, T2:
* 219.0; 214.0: 0.0105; 31.17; 30.68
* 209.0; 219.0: 0.0111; 29.03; 31.17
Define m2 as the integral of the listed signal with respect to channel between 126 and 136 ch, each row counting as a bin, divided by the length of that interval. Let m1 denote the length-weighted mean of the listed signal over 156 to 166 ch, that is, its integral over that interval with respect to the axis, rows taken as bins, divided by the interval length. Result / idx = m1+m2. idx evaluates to 48.8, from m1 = 29.7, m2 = 19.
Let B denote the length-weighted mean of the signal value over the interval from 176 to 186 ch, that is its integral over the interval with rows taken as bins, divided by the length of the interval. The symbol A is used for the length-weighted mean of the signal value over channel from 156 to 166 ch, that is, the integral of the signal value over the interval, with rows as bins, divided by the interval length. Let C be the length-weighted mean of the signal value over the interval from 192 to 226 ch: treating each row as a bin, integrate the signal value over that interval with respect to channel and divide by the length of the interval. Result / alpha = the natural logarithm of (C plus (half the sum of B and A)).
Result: 3.96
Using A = 30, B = 19.2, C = 27.9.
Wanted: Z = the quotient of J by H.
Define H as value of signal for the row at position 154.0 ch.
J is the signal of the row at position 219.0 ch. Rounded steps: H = 29.58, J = 31.17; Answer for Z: 1.05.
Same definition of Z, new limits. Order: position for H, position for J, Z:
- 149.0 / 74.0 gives 1.00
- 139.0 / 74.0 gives 1.19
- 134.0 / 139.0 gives 1.20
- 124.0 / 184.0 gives 0.87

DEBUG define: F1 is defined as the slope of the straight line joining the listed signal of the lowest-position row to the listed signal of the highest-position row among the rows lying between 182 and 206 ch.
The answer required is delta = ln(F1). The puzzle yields 0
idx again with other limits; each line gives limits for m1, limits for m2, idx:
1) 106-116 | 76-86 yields 52.3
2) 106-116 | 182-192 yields 37.9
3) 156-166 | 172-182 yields 54.9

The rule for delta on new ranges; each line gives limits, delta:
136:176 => -2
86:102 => -4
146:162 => -5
